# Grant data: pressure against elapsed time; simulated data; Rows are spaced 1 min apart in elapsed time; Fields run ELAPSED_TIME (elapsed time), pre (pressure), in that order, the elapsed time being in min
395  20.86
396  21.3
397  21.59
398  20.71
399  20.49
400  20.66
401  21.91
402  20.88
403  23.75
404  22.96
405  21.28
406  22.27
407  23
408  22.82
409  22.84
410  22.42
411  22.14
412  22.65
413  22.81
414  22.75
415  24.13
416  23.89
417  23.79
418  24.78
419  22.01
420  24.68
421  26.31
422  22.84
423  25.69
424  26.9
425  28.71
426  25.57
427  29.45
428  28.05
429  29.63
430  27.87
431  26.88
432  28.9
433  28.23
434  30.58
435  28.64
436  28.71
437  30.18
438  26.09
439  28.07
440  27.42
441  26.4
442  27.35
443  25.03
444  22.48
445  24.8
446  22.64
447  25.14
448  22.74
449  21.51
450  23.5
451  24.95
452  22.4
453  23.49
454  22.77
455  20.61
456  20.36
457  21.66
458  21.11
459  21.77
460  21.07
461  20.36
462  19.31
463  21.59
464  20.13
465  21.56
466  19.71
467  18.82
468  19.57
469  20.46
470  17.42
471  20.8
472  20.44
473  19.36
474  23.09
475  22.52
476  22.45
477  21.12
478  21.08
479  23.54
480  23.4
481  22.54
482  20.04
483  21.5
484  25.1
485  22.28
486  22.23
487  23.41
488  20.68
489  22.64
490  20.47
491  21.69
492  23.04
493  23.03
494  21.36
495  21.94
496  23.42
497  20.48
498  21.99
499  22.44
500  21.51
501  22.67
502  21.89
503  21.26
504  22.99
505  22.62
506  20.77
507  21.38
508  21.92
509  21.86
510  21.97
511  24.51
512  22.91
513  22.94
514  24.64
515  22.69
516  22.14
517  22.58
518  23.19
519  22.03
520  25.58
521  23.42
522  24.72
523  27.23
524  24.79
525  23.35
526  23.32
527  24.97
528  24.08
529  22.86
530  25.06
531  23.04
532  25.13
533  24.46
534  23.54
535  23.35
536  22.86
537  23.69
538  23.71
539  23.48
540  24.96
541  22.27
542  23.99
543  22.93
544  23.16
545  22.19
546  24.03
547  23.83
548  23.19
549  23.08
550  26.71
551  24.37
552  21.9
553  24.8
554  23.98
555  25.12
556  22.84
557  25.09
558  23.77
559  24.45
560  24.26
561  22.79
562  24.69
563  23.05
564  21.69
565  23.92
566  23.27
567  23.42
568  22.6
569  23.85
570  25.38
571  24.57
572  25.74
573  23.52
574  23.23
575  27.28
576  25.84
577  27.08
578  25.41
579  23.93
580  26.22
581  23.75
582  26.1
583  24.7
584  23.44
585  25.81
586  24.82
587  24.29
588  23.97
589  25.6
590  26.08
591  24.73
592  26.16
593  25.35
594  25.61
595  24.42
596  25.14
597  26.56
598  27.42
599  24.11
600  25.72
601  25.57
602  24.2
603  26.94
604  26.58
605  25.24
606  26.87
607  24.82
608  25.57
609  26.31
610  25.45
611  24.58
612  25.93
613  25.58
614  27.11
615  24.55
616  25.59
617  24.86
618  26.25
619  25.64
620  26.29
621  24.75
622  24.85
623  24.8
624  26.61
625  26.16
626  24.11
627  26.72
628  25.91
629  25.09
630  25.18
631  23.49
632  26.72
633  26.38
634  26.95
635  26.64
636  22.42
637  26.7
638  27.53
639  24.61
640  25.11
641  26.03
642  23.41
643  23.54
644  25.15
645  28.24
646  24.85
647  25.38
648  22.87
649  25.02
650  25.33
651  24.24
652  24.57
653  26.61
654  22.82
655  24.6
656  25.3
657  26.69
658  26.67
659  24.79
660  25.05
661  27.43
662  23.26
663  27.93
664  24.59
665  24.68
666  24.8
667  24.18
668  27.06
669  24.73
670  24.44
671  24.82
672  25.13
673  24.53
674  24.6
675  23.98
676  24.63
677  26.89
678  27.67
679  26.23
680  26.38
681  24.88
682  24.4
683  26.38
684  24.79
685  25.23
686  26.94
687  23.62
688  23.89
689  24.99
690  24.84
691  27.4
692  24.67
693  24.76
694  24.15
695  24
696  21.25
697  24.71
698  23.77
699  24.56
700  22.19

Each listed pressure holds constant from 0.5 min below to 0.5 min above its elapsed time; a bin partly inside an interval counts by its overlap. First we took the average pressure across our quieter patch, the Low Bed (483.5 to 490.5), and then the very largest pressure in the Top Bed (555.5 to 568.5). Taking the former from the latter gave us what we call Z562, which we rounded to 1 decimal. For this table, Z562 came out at 2.7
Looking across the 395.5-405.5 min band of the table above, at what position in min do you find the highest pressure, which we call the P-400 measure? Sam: 403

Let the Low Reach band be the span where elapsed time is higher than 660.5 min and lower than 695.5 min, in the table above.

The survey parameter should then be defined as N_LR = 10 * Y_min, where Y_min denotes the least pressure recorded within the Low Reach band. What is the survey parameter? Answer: 233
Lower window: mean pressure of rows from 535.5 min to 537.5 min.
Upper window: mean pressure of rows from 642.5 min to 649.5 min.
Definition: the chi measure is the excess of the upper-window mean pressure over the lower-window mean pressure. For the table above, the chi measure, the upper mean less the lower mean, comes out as 1.7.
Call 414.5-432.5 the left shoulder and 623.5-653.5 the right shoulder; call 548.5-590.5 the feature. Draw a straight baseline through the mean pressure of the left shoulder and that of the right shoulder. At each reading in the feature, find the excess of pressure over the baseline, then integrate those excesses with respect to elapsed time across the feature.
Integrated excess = -50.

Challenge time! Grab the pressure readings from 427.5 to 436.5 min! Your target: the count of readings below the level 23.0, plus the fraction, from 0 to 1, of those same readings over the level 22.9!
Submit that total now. 1.0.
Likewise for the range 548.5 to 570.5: 5.8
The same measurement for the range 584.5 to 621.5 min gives 1.0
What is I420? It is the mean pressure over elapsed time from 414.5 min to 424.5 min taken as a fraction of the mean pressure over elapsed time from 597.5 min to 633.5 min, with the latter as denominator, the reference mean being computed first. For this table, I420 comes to 0.957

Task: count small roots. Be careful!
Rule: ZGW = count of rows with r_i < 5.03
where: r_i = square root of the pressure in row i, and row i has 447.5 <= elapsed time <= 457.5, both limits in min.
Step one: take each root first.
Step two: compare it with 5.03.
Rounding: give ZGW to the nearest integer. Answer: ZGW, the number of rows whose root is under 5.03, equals 10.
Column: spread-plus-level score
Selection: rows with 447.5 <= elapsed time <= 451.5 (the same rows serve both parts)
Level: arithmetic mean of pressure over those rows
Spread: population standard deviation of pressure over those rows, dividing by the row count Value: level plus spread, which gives 24.4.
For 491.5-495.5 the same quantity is 23.1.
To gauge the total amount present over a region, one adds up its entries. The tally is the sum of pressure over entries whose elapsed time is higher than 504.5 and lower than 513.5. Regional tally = 201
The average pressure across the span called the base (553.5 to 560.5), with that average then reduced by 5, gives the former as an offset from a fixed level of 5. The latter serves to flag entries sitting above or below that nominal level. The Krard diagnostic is 19.2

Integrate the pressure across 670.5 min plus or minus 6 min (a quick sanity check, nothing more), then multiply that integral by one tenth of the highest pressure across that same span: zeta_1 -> 805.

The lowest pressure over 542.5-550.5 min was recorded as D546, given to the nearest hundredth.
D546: 22.19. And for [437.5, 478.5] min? 17.42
